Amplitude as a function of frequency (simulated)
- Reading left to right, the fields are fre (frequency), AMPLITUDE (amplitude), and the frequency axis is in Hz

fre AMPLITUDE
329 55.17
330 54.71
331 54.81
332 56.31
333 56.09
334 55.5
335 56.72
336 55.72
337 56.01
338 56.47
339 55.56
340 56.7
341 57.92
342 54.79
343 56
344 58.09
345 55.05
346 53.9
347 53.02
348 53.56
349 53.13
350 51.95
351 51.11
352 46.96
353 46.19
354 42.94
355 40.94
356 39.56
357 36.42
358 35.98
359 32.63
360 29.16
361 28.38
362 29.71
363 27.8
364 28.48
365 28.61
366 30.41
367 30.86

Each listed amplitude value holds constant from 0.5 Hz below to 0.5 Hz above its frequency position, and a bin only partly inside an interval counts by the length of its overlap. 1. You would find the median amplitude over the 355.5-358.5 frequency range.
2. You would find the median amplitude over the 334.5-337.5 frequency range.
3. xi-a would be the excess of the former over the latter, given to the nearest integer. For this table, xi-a -20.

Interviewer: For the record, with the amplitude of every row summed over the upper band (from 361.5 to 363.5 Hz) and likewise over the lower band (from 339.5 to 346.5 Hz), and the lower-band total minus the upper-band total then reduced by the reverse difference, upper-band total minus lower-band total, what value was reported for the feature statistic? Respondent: 670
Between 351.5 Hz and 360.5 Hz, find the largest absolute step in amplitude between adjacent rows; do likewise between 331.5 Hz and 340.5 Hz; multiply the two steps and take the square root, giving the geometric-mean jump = 2.1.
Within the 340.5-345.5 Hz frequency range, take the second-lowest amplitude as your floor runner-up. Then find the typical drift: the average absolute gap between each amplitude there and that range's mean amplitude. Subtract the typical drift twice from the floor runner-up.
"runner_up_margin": 52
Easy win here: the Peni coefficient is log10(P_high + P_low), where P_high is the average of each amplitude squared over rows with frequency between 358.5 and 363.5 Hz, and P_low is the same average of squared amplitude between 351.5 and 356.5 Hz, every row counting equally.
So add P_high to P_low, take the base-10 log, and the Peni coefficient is 3.44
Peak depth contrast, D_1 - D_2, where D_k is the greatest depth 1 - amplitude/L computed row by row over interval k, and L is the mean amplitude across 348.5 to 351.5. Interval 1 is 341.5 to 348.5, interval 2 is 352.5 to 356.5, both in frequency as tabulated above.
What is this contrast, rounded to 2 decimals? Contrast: -0.26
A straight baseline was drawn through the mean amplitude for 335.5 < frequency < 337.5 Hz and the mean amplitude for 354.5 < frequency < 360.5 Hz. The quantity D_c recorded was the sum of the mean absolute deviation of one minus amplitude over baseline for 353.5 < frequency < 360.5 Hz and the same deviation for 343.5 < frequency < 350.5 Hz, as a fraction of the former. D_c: 1.39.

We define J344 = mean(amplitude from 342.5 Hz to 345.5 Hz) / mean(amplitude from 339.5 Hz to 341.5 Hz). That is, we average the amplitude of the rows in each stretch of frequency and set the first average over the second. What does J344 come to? 1.0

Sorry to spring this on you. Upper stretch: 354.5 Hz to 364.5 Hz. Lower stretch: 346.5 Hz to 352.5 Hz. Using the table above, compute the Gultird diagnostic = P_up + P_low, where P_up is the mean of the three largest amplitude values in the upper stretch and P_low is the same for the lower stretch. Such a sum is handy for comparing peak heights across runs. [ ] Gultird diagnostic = 92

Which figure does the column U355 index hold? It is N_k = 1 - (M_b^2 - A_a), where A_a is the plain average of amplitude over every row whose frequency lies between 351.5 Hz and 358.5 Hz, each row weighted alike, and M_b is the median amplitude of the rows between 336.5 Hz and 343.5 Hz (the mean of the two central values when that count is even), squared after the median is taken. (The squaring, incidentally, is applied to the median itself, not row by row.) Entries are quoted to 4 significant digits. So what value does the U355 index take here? -3095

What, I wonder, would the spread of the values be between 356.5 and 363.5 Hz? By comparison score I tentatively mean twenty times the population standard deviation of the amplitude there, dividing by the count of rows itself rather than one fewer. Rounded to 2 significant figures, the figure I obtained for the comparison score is 67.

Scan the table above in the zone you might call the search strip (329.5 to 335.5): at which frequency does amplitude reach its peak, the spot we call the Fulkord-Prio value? 335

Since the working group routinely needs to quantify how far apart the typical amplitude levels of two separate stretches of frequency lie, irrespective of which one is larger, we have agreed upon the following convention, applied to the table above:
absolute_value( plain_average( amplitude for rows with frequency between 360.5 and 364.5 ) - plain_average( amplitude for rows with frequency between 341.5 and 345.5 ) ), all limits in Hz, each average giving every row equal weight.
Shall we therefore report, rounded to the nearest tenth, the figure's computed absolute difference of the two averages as 27.4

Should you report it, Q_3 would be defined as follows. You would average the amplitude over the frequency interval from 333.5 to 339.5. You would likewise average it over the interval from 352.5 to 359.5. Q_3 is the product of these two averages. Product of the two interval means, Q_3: 2197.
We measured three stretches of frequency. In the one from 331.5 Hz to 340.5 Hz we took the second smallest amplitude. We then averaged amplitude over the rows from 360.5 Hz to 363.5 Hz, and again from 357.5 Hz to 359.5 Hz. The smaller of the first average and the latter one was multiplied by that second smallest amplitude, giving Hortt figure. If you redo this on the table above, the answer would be 1591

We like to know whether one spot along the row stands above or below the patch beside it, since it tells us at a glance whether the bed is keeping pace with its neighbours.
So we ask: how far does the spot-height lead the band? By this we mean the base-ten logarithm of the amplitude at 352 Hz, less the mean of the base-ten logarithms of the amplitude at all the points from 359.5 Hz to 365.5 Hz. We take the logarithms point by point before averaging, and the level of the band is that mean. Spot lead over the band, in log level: 0.21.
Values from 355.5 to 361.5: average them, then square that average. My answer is 1135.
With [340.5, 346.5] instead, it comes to 3131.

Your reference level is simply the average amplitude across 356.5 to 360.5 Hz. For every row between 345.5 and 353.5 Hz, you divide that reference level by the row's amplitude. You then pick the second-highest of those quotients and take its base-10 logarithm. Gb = -0.15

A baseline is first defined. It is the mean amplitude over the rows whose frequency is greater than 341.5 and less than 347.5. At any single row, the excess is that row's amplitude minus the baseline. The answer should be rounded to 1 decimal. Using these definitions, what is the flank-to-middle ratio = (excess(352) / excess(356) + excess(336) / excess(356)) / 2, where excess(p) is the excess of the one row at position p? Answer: 0.2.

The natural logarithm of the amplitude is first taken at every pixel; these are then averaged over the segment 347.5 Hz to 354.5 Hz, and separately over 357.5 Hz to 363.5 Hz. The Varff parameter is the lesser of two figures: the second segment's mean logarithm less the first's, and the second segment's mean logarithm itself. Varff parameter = -0.48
